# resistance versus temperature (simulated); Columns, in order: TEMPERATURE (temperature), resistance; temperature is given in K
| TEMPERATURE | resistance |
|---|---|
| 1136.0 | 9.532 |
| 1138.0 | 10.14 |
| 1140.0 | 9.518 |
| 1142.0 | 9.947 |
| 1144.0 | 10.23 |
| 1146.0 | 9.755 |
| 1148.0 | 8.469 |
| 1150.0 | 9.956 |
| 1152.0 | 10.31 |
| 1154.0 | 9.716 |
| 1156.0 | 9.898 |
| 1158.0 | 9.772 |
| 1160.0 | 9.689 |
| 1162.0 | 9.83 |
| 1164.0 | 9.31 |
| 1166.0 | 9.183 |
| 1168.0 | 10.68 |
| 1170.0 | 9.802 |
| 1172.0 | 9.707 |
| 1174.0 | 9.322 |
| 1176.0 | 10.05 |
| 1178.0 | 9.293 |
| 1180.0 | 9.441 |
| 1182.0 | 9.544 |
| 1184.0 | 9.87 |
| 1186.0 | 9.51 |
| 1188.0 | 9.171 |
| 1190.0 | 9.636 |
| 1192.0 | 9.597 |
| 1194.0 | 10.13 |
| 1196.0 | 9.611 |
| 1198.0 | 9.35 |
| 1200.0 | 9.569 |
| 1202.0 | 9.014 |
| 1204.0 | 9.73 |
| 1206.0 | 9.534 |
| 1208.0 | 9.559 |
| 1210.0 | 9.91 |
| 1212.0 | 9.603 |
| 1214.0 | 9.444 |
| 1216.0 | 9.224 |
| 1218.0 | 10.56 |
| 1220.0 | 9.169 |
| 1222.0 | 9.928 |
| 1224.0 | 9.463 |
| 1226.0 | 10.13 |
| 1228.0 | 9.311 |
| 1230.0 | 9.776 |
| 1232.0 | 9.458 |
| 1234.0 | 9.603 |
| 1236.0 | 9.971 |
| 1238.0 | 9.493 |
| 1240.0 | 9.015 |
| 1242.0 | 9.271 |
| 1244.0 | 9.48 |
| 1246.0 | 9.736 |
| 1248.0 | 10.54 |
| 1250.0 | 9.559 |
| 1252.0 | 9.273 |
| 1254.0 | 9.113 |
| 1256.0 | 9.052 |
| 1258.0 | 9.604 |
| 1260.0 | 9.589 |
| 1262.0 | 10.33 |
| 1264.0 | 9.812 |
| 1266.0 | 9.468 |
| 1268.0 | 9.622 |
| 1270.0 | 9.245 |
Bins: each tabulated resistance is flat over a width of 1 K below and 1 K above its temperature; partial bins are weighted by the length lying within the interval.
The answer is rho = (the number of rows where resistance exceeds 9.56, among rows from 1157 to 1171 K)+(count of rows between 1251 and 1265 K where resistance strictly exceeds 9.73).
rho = 7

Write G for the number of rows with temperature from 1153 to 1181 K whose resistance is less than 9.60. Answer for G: 5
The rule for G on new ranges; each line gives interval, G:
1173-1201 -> 9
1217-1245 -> 8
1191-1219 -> 8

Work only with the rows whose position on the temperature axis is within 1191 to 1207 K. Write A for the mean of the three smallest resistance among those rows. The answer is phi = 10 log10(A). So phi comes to 9.68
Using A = 9.30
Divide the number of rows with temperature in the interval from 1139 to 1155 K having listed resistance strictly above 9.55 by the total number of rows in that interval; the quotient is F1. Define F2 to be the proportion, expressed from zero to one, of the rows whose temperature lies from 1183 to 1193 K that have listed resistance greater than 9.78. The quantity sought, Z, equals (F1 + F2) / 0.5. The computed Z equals 1.9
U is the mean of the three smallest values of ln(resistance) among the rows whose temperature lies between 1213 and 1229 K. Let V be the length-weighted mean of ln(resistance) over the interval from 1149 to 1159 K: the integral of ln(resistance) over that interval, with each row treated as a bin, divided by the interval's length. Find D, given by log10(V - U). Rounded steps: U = 2.223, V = 2.30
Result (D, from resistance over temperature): -1.14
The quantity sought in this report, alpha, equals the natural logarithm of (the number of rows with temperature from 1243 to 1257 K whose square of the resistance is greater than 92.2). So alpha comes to 0.69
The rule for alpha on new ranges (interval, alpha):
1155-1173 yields 1.95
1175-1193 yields 1.10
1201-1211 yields 0.69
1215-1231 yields 1.39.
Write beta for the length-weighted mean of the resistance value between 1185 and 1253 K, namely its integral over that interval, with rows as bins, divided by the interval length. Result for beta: 9.60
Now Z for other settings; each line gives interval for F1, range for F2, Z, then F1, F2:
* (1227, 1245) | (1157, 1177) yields 1.5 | 0.33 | 0.4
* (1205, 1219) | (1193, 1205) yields 1.5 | 0.57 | 0.2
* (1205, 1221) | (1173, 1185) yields 1.7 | 0.50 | 0.3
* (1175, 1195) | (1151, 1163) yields 2.0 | 0.50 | 0.5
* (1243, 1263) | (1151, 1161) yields 2.0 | 0.60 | 0.4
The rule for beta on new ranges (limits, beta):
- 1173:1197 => 9.60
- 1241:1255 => 9.57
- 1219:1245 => 9.54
